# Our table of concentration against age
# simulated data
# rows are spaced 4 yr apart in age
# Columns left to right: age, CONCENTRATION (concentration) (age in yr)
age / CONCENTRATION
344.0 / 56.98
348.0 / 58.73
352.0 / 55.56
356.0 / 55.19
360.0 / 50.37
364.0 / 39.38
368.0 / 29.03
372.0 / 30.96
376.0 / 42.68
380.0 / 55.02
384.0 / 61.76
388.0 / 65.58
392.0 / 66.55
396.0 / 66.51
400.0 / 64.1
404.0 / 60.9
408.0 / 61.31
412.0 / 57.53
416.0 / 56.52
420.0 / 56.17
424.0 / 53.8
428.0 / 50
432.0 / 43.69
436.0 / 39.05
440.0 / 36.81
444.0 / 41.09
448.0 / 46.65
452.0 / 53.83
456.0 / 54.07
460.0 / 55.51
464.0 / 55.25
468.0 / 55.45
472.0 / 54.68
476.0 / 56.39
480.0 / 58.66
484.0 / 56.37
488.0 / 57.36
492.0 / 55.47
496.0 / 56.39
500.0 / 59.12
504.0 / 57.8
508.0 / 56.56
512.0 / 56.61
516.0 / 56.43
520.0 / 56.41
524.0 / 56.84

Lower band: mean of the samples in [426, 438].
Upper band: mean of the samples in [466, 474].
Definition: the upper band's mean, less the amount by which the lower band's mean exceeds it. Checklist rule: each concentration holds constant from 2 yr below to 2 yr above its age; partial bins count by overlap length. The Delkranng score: 66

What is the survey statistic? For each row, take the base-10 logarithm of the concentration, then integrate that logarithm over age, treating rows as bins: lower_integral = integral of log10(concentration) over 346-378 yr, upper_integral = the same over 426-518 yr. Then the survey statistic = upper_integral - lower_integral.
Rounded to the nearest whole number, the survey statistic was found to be 106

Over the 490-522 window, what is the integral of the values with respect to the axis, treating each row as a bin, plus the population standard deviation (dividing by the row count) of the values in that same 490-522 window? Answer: 1820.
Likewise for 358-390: 1512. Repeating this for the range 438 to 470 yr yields 1602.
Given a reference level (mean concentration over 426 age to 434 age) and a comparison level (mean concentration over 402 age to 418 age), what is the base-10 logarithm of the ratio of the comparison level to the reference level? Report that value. 0.10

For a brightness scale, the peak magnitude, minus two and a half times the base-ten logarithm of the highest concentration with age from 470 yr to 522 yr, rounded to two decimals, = -4.43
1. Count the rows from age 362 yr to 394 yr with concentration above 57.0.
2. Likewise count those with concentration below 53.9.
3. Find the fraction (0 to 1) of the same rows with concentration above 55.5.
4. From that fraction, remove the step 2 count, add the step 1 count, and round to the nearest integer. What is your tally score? -1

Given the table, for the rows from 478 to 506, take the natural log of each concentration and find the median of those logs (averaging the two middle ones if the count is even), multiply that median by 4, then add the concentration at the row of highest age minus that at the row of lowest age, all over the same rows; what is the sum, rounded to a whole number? 15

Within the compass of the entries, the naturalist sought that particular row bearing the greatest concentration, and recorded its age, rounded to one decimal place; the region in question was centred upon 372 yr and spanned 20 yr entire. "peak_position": 380.0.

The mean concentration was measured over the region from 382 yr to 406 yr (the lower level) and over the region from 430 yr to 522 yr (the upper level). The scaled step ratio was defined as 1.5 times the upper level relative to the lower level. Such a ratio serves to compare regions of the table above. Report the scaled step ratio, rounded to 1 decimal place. 1.2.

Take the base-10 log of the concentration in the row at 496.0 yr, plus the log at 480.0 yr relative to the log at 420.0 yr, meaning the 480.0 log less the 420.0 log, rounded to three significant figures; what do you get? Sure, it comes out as 1.77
